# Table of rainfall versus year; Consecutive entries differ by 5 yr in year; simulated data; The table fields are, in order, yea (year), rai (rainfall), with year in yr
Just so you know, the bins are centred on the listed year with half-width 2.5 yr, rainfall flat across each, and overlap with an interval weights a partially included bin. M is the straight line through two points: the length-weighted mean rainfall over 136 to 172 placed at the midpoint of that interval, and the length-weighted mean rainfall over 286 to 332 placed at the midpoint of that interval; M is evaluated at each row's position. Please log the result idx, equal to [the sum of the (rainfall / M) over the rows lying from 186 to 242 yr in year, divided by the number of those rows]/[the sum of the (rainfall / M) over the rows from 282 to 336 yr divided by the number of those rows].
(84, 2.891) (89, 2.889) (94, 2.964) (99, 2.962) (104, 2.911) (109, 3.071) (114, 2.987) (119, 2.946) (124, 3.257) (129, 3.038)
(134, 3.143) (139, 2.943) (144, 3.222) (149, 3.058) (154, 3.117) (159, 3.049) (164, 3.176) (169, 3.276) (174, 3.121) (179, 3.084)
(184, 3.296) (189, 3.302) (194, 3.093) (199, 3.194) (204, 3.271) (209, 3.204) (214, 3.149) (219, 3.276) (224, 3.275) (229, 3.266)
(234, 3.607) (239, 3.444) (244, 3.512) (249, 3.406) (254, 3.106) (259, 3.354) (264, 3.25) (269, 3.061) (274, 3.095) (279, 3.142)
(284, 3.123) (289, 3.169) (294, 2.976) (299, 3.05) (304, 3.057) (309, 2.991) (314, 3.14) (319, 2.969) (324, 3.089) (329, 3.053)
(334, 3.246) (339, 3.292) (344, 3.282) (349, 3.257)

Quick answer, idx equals 1.05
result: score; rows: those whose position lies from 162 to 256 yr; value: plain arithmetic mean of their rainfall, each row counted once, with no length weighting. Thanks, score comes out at 3.27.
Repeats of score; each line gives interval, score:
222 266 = 3.36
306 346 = 3.13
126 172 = 3.11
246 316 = 3.14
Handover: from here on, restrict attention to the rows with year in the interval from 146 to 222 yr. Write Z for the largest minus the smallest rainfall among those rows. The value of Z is 0.25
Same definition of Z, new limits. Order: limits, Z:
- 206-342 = 0.64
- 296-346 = 0.32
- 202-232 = 0.13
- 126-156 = 0.28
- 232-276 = 0.55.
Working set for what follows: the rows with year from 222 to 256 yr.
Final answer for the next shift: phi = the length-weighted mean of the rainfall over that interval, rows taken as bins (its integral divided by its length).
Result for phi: 3.38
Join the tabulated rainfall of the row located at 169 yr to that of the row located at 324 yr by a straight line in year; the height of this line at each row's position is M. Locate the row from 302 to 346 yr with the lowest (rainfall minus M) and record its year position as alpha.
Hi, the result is 319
